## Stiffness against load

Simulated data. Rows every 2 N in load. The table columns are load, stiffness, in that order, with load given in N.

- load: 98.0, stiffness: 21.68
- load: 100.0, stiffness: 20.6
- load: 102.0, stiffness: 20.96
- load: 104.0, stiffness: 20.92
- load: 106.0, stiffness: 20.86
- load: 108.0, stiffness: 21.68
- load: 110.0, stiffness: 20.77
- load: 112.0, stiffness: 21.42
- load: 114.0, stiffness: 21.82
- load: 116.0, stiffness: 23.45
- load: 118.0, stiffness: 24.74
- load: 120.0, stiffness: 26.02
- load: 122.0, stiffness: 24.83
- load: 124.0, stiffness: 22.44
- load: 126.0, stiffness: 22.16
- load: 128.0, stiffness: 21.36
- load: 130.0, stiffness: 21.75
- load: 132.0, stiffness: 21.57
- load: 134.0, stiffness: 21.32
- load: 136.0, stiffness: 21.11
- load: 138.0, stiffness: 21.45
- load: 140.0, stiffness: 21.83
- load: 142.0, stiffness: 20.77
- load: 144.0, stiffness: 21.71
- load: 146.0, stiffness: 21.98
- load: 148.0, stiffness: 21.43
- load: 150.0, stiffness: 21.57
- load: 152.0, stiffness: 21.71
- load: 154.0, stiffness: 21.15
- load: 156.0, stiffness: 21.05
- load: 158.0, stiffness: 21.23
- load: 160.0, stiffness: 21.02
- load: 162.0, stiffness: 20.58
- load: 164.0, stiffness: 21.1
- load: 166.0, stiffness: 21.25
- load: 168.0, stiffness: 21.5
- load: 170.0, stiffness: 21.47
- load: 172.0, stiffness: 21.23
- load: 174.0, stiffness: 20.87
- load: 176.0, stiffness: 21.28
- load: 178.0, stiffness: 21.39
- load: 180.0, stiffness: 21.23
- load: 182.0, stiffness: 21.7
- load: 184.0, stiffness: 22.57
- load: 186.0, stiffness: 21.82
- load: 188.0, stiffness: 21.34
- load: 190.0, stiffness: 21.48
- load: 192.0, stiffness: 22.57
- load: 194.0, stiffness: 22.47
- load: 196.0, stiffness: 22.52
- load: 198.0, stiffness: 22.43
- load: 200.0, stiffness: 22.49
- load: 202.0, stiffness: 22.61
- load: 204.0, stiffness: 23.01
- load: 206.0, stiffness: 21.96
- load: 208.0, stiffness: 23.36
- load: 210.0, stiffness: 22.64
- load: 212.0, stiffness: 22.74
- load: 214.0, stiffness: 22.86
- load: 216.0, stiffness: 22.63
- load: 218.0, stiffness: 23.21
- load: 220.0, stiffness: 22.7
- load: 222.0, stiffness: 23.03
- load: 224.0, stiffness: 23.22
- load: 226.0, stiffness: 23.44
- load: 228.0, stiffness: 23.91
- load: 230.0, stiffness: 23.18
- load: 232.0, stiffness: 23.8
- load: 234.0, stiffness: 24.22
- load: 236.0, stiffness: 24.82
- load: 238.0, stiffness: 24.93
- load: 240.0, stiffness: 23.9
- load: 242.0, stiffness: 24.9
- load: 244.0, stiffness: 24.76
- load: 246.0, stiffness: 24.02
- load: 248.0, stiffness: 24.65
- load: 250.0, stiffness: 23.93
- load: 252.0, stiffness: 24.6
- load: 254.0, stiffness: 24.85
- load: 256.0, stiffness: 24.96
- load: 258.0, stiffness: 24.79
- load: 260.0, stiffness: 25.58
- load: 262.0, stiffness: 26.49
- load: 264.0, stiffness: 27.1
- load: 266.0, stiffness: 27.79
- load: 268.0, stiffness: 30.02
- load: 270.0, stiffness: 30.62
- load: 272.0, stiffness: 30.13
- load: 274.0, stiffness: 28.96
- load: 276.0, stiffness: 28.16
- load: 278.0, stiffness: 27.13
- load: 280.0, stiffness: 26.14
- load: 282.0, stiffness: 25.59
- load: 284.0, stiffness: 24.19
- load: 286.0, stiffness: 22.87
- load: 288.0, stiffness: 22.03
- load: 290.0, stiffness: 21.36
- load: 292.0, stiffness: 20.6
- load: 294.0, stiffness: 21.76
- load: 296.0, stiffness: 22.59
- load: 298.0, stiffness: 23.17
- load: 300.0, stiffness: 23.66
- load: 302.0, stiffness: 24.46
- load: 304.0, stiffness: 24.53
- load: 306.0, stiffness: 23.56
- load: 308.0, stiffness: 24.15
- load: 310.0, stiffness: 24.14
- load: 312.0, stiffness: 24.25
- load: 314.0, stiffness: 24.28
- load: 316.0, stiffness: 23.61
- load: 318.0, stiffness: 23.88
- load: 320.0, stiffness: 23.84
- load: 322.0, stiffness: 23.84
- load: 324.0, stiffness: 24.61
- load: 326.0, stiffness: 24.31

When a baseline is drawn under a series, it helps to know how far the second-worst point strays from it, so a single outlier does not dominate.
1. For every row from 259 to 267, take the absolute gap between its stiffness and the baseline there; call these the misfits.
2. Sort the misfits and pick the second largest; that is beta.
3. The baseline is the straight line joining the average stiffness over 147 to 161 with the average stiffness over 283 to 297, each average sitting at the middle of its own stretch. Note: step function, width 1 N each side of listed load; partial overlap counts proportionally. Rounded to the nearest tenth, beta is 5.1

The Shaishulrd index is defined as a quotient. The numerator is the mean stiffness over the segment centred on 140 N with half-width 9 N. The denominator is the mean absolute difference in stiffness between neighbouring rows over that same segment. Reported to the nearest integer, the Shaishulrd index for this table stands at 43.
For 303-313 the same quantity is 57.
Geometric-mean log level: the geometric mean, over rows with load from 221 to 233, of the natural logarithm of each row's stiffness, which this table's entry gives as 3.154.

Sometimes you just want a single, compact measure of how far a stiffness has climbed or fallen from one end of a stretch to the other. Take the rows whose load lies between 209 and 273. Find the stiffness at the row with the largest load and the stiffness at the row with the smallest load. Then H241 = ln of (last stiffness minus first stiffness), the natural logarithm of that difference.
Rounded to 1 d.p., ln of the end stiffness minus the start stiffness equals 2.0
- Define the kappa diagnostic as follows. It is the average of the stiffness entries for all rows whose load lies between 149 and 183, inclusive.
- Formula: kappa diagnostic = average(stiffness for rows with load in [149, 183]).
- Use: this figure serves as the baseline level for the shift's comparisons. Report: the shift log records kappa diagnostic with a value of 21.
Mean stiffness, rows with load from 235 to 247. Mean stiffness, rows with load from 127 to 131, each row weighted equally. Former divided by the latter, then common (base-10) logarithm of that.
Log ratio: 0.057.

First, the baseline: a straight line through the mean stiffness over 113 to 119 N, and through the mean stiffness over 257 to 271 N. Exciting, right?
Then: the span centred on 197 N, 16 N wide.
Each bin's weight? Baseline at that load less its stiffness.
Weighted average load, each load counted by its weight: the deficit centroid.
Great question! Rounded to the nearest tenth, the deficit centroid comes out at 196.8 N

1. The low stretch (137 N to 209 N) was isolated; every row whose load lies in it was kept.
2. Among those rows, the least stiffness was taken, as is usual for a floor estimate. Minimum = 20.58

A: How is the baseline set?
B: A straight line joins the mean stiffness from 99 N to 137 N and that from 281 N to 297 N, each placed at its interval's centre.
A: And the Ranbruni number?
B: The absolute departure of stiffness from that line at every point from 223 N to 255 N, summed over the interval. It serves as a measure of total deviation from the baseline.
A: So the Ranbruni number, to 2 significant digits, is 28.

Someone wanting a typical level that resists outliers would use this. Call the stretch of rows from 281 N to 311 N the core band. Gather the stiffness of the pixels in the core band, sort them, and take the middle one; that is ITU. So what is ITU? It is 23.6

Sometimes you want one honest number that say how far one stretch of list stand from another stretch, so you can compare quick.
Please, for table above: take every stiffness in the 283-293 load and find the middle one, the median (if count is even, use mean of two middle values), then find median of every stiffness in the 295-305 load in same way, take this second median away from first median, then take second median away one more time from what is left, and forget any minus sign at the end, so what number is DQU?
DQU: 25.3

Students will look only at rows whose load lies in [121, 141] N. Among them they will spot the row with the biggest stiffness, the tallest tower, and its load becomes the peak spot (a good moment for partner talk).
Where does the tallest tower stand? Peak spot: 122.0 N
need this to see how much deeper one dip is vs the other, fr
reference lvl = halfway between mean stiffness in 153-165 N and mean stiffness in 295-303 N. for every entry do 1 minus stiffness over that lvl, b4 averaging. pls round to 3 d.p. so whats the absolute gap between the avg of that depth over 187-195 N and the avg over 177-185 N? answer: 0.011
